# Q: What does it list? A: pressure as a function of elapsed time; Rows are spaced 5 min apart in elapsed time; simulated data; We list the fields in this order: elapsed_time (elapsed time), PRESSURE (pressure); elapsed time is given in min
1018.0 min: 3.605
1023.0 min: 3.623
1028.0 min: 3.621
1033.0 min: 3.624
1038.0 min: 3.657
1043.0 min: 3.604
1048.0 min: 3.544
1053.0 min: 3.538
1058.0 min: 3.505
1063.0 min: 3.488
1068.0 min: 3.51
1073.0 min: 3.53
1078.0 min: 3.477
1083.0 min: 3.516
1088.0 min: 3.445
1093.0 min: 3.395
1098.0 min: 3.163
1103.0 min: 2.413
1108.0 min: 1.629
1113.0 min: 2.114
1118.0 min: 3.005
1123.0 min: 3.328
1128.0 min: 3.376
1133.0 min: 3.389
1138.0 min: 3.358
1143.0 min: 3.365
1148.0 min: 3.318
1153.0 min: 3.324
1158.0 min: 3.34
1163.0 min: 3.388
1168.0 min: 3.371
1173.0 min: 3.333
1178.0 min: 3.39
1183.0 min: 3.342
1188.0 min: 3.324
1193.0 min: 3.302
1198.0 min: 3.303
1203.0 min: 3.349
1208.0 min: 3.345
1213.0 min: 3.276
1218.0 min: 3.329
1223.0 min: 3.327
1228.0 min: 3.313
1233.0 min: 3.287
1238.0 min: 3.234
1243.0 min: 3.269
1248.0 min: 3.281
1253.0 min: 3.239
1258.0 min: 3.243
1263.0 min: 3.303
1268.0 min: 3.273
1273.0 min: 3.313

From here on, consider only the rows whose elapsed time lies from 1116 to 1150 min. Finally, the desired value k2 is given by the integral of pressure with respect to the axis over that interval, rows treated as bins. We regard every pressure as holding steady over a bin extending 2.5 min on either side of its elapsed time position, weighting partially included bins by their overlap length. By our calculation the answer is 113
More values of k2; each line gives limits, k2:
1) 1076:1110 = 103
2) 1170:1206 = 120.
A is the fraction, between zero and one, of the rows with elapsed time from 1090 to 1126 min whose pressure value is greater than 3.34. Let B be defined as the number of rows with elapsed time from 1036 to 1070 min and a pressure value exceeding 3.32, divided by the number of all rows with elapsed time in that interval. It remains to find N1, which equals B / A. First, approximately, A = 0.14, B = 1.0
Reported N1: 7.0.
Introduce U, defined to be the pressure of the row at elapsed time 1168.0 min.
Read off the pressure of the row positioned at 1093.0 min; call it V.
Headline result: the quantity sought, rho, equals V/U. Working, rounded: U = 3.371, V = 3.395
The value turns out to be 1.01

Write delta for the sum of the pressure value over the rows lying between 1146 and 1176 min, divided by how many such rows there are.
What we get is 3.35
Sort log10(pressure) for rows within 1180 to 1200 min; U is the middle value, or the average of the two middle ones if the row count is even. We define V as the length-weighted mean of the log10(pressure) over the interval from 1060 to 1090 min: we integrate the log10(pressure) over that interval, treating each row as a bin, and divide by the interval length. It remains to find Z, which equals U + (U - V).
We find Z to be 0.497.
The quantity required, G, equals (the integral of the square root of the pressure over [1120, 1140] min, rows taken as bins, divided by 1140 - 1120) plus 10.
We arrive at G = 11.8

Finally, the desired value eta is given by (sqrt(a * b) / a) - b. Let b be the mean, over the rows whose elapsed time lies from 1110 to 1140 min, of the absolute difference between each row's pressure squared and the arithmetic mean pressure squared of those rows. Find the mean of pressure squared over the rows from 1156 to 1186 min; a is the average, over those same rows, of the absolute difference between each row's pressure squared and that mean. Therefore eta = 1.6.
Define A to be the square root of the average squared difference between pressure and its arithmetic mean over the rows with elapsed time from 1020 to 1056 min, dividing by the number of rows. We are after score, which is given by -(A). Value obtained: -0.041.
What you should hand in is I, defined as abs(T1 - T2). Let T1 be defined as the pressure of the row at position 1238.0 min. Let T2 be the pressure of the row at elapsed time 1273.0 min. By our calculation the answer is 0.08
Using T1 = 3.234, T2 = 3.313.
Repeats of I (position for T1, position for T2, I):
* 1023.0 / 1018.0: 0.02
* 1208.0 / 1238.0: 0.11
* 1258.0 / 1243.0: 0.03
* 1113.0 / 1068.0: 1.40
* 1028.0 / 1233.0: 0.33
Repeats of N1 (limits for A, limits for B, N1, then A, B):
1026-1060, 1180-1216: 0.6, 1.00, 0.6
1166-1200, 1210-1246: 0.7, 0.43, 0.3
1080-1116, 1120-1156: 2.0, 0.43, 0.9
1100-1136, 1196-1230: 2.0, 0.29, 0.6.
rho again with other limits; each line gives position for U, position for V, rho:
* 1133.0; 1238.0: 0.95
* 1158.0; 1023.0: 1.08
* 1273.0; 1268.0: 0.99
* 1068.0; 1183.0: 0.95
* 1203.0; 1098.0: 0.94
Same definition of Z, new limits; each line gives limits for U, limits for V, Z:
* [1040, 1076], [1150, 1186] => 0.570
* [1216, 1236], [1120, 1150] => 0.517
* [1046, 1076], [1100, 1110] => 0.781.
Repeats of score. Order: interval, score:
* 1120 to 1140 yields -0.023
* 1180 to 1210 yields -0.019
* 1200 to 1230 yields -0.024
